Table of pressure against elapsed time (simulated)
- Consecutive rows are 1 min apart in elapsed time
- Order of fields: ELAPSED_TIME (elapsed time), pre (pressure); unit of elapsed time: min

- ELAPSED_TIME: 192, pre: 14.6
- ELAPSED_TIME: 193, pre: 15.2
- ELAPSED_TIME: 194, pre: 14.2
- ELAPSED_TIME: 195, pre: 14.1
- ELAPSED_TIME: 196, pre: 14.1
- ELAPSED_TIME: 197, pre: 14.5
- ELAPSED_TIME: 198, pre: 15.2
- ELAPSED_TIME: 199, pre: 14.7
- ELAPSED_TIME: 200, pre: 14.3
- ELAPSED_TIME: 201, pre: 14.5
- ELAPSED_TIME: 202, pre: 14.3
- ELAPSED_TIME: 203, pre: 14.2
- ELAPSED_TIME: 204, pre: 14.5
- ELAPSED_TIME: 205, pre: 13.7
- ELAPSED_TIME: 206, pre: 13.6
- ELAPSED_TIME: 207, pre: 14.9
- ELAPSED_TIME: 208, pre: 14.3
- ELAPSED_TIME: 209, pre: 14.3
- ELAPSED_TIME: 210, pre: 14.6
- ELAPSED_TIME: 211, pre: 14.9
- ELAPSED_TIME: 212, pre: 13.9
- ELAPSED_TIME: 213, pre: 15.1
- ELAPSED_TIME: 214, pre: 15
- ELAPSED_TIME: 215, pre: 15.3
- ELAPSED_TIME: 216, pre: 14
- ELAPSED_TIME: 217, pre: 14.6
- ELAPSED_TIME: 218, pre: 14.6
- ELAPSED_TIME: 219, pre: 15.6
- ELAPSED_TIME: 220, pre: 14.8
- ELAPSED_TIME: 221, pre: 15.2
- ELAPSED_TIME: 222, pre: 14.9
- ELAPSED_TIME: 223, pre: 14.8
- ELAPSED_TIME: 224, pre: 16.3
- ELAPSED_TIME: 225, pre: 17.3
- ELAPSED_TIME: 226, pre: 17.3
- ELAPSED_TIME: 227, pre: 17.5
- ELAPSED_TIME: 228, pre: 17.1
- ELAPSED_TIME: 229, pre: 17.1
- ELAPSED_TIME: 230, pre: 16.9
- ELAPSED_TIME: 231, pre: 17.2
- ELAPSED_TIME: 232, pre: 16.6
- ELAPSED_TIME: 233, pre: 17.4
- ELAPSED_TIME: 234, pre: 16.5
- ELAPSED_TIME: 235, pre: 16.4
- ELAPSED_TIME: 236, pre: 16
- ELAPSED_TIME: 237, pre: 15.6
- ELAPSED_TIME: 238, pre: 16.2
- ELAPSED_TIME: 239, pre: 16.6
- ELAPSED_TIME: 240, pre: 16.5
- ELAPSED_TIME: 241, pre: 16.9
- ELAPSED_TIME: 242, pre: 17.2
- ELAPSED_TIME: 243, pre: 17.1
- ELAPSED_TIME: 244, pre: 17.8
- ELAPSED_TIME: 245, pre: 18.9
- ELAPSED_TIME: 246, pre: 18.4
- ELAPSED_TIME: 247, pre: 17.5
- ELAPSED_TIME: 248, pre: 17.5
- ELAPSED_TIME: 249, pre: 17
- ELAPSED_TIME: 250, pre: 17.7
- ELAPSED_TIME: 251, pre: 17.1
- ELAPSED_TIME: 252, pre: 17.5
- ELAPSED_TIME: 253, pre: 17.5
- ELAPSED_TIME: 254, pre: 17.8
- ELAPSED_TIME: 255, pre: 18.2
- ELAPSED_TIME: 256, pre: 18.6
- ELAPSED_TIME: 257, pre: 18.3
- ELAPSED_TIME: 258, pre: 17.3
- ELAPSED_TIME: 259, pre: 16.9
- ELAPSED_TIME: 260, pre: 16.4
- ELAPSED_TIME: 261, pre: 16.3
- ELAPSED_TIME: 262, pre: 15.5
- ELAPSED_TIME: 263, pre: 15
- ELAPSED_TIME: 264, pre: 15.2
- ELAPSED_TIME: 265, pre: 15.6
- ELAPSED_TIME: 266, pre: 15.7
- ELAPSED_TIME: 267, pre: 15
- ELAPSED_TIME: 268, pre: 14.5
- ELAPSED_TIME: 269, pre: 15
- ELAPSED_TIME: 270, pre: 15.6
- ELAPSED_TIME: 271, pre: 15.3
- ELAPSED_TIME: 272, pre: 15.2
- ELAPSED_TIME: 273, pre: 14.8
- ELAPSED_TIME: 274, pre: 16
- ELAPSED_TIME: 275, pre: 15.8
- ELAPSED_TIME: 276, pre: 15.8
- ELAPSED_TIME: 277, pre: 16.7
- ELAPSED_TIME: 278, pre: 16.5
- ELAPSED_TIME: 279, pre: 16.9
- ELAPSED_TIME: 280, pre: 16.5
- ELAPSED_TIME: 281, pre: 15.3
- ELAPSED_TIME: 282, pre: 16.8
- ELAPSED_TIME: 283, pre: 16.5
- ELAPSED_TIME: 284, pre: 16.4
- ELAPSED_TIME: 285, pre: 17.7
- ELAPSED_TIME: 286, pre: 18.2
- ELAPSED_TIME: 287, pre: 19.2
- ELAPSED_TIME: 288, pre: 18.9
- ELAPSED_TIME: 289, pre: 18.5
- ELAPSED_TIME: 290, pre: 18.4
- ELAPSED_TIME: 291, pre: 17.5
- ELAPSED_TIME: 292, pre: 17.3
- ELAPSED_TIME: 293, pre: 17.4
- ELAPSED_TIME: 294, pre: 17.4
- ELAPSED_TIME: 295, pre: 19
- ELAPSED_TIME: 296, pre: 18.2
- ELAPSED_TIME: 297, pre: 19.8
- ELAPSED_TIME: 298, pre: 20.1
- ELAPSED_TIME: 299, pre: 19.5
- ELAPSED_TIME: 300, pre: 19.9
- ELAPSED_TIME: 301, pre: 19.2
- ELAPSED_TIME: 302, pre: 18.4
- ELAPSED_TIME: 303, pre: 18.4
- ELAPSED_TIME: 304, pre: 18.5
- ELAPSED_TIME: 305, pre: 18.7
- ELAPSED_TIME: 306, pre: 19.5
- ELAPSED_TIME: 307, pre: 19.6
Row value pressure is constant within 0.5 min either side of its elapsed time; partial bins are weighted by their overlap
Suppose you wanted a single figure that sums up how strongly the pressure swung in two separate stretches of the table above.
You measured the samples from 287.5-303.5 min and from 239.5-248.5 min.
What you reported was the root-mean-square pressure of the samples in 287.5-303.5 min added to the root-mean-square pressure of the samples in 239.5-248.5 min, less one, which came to 35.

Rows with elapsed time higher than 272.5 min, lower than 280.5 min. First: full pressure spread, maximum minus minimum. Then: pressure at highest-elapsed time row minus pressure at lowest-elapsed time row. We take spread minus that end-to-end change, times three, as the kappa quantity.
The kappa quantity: 1.2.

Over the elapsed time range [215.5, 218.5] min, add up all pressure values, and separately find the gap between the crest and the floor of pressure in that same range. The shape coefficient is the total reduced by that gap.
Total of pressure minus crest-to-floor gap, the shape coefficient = 43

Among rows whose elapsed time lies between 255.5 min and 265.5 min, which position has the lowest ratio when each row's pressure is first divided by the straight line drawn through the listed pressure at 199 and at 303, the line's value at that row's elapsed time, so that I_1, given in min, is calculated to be 263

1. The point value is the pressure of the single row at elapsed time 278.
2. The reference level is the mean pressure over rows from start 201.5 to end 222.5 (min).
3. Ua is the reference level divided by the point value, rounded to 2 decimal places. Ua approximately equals 0.88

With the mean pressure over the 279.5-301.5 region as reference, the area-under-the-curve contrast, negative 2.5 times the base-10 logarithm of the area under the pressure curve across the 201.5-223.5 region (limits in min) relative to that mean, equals -3.12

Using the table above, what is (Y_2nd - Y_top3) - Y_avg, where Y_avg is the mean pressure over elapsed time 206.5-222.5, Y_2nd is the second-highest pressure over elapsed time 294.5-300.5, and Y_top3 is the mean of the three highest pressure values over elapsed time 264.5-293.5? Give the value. -13.7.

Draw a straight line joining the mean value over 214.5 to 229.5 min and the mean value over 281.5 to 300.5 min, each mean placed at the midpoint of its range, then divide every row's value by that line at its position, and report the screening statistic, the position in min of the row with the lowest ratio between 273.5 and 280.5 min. 276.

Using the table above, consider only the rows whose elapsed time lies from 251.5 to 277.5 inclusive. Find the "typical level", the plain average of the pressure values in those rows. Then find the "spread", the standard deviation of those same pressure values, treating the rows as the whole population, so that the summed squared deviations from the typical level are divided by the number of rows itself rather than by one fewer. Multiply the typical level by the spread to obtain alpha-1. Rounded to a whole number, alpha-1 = 19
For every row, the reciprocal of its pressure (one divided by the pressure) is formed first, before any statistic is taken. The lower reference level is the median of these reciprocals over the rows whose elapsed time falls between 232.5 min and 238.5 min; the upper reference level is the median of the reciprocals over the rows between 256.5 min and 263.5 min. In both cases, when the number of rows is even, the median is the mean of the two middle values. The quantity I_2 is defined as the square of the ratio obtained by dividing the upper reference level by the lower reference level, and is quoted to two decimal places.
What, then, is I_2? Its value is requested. 0.99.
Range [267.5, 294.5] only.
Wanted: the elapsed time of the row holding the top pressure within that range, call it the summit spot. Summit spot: 287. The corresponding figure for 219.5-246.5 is 245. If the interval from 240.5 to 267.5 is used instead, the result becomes 245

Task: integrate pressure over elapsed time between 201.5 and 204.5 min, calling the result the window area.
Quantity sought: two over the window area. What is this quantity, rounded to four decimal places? 0.0465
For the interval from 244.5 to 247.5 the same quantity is 0.0365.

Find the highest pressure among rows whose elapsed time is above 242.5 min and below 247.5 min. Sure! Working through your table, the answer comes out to 18.9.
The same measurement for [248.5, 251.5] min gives 17.7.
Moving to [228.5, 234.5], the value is 17.4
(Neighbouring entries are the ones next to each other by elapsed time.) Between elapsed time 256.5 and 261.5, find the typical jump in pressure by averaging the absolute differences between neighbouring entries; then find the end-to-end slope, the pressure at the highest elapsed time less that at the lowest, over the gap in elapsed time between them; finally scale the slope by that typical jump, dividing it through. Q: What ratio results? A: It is -1.0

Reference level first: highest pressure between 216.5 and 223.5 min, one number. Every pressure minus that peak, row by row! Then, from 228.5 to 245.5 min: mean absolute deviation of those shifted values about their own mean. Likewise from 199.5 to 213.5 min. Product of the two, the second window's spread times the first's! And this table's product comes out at 0.18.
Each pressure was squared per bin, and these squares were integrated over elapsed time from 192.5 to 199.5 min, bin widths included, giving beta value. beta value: 1488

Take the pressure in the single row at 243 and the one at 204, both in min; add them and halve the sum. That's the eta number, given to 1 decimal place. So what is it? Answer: 15.8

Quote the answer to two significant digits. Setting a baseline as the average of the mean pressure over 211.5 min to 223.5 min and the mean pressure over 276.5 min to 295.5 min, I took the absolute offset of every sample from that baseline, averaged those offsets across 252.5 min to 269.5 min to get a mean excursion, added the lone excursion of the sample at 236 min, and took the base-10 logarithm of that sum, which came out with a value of 0.11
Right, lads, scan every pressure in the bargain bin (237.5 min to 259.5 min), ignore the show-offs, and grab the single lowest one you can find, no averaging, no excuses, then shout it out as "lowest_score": 16.2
